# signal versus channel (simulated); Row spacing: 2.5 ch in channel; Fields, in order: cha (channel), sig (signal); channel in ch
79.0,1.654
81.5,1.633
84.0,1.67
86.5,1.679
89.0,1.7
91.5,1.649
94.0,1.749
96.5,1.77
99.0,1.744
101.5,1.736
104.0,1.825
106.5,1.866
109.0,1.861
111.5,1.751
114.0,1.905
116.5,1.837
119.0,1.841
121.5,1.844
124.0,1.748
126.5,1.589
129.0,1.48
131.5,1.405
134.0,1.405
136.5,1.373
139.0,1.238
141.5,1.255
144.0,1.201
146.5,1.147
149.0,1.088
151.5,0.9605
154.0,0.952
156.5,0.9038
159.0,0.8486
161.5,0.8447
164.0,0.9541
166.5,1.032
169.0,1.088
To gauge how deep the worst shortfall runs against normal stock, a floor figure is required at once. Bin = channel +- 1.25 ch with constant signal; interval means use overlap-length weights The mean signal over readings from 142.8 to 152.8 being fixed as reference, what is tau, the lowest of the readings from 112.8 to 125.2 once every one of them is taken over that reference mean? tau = 1.6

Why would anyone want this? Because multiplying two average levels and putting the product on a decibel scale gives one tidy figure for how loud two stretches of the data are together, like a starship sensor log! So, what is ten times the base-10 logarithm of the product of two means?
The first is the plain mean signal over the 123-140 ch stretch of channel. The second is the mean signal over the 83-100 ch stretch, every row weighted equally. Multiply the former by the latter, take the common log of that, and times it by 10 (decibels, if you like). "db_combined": 4.0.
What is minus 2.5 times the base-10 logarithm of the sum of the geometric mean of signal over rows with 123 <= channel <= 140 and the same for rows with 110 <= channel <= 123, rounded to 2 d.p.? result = -1.29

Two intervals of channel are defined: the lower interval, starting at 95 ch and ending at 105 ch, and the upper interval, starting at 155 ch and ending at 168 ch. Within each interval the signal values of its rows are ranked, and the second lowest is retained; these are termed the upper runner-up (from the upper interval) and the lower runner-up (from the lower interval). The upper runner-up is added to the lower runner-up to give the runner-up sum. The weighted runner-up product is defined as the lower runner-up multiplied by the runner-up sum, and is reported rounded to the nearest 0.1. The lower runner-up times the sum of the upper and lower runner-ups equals 4.5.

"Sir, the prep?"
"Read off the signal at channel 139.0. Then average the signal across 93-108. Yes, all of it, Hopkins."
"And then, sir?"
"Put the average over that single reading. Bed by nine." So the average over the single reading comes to 1.44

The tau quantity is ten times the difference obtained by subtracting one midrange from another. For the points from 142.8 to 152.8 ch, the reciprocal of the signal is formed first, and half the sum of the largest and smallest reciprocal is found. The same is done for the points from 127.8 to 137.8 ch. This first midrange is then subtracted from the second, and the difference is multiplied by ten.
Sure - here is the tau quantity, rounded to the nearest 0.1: -2.3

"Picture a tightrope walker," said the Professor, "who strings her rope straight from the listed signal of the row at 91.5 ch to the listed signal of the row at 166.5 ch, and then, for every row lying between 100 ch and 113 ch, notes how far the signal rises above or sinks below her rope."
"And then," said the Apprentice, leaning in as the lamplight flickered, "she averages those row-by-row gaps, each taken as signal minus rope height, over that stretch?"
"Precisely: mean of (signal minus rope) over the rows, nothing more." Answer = 0.28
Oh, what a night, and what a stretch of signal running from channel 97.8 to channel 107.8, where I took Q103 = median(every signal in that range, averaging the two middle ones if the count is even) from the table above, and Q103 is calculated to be 1.78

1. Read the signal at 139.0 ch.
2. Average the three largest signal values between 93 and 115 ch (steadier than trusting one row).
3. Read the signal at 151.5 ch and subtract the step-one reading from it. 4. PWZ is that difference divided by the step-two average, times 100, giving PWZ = -15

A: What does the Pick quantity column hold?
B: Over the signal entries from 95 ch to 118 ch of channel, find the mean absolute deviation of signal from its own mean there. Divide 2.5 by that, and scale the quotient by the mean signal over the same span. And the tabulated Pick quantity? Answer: 84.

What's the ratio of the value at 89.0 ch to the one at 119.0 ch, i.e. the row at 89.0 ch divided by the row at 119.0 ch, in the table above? 0.92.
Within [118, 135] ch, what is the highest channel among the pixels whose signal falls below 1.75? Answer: 134.0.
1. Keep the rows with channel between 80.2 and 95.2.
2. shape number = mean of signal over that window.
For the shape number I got 1.68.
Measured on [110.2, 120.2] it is 1.83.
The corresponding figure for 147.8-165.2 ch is 0.94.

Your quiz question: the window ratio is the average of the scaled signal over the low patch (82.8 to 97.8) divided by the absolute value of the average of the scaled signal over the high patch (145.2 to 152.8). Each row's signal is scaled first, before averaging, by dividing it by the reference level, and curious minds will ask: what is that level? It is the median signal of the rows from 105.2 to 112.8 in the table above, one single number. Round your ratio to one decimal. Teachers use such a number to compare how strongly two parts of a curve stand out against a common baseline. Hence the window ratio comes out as 1.6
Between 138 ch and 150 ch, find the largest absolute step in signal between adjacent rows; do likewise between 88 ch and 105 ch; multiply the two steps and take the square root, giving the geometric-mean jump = 0.077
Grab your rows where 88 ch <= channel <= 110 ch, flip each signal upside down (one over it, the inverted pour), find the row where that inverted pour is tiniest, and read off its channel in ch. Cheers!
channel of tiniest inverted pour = 106.5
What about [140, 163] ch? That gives 141.5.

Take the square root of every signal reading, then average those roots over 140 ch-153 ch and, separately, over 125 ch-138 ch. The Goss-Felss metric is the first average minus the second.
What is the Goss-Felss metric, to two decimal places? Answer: -0.14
